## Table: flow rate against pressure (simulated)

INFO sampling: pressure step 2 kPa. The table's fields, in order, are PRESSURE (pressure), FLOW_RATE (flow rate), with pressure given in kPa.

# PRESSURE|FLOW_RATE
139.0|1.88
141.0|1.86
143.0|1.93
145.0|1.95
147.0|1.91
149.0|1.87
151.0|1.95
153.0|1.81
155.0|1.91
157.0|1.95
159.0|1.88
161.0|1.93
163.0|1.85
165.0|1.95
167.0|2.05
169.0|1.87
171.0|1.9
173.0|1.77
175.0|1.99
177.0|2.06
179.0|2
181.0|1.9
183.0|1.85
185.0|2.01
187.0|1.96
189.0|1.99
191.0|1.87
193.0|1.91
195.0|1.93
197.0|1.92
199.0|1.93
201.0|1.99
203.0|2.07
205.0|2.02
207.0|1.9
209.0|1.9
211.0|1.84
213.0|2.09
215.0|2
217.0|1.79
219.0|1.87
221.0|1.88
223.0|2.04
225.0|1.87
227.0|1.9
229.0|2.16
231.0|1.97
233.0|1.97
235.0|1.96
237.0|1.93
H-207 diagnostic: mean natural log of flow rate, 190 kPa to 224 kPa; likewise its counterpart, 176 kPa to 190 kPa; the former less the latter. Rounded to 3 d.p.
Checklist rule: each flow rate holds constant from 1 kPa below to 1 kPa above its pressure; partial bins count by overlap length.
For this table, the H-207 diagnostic -0.015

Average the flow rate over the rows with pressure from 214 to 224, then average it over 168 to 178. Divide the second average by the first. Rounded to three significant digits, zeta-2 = 1.00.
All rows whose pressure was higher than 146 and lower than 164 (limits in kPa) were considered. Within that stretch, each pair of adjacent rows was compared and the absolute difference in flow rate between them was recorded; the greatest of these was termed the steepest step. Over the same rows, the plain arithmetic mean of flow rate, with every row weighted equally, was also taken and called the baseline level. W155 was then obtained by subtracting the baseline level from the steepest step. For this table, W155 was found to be -1.76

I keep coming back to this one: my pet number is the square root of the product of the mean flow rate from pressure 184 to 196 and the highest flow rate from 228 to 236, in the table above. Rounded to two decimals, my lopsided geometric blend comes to 2.05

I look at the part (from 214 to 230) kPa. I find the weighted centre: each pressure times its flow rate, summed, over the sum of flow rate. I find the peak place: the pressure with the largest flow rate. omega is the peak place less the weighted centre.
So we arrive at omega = 6.9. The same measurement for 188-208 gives 4.9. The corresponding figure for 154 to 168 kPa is 5.9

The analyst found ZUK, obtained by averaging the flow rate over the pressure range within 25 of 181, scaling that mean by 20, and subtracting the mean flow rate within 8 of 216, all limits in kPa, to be 36.9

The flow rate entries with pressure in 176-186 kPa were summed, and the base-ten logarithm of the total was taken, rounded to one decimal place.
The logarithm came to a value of 1.0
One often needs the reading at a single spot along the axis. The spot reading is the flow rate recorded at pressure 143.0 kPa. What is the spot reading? 1.93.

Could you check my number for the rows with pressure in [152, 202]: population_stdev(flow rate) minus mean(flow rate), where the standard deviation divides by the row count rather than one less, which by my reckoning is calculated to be -1.858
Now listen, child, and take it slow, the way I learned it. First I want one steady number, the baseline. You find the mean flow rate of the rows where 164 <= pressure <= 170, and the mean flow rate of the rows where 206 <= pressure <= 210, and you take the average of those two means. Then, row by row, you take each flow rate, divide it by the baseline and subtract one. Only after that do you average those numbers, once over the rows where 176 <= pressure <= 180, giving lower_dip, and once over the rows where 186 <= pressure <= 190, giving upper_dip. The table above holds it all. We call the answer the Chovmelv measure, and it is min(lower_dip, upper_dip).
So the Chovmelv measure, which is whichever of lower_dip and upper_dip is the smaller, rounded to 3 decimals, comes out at 0.024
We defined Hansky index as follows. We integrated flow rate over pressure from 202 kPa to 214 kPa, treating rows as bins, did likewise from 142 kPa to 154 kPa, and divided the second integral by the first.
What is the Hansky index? 0.97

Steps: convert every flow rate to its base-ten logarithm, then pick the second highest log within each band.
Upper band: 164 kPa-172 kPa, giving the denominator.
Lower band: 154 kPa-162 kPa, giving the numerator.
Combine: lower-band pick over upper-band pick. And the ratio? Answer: 0.98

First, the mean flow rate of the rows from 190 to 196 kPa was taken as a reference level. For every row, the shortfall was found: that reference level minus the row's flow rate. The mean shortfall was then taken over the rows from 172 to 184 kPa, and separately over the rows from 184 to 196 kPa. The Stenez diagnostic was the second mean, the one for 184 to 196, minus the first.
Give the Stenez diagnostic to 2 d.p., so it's -0.02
